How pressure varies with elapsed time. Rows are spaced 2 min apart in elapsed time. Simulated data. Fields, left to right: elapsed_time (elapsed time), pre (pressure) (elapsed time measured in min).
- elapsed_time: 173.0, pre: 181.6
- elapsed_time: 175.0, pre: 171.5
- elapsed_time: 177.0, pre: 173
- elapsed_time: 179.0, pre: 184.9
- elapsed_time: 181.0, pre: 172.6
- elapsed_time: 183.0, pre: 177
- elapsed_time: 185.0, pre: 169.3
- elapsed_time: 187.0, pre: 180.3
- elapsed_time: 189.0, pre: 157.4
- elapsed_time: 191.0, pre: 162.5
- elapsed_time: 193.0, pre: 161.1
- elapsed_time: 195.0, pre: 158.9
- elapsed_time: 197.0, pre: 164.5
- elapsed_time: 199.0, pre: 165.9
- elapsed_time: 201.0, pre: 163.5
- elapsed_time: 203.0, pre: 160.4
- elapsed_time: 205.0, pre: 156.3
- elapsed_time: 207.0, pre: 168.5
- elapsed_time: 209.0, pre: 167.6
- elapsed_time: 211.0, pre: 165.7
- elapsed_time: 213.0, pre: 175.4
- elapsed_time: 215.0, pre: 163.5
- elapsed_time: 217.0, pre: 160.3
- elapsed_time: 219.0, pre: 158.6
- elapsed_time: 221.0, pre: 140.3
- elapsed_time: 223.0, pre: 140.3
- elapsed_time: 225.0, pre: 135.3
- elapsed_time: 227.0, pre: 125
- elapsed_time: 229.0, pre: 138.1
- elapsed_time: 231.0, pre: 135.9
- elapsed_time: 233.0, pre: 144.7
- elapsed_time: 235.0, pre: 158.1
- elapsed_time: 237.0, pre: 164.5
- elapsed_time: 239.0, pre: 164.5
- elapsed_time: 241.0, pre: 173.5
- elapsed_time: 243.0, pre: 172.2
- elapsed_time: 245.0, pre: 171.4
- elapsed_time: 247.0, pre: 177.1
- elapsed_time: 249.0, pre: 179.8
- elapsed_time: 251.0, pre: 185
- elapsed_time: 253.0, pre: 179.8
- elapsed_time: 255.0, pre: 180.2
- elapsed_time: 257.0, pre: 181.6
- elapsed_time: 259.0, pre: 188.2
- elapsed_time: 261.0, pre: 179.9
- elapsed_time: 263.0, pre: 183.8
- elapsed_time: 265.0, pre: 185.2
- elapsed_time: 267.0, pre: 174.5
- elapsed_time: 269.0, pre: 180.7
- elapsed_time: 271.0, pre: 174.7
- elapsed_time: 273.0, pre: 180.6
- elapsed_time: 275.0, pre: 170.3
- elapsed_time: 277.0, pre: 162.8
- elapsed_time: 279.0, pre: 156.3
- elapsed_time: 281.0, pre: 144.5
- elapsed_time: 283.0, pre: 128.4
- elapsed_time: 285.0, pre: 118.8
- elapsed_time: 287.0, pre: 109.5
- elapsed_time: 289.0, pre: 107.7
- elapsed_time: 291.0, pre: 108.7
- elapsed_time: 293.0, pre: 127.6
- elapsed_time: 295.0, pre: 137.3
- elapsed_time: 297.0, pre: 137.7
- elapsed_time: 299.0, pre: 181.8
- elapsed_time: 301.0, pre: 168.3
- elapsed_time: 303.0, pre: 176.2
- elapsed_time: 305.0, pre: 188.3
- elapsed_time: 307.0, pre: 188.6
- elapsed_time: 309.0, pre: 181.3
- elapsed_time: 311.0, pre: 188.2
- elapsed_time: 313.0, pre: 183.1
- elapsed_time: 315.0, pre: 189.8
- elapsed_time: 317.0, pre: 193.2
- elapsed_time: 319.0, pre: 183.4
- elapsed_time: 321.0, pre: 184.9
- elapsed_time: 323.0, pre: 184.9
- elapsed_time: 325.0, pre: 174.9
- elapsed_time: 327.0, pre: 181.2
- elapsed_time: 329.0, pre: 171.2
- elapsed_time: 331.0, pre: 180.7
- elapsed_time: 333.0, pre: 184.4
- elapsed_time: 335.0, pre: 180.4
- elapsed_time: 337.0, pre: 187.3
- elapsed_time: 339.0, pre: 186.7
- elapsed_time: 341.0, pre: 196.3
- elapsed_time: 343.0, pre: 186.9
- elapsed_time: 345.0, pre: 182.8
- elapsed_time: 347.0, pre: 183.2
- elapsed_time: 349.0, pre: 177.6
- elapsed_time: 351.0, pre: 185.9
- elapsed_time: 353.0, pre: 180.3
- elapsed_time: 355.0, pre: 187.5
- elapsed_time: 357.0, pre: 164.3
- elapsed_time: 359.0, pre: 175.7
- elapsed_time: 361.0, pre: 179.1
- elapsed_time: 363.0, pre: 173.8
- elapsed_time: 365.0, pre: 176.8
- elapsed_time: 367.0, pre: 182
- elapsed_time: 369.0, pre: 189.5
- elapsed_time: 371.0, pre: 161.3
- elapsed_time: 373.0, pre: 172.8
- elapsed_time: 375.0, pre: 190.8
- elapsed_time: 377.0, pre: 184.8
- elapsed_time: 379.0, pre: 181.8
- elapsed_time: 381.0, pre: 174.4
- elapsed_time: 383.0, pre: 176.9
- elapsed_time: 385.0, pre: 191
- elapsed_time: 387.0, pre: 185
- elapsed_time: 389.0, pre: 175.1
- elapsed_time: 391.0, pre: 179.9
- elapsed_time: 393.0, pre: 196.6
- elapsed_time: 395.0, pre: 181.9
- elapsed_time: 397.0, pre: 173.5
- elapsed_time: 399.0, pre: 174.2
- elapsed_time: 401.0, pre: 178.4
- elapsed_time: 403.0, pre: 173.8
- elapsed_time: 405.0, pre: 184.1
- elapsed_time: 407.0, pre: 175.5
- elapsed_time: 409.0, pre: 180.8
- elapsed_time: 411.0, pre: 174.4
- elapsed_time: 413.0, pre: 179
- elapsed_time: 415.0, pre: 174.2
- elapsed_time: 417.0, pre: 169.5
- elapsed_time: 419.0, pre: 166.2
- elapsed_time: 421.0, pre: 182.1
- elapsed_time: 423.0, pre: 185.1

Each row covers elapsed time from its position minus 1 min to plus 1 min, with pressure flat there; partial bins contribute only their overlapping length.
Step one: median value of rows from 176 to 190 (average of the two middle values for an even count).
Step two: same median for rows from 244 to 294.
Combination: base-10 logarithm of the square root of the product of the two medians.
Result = 2.24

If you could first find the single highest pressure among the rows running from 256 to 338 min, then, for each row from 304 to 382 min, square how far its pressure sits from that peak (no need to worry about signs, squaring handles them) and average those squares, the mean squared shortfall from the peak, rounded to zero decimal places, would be 176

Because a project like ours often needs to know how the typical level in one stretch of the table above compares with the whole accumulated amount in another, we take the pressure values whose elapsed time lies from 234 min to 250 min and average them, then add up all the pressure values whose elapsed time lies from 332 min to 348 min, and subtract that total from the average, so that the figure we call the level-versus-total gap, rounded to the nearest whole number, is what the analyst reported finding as -1318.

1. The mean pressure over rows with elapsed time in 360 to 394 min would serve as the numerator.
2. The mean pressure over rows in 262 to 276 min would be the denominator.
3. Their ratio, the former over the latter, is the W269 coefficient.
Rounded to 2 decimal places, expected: 1.01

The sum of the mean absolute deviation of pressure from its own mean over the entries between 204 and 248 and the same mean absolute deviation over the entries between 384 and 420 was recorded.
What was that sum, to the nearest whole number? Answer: 18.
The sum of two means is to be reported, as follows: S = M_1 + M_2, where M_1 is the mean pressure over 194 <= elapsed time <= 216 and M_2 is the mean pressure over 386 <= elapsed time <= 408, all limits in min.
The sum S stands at 344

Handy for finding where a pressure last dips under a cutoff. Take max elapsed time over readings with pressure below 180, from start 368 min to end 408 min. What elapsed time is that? 407.0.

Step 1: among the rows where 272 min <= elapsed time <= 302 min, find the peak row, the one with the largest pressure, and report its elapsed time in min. 299.0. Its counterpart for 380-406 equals 393.0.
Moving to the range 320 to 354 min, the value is 341.0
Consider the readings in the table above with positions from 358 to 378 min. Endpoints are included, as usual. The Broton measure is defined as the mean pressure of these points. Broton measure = 179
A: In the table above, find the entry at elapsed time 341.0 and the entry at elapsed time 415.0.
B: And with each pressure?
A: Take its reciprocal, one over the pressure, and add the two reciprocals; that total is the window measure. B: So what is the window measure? 0.0108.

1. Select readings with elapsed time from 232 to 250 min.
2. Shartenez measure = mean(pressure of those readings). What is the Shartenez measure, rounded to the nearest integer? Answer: 167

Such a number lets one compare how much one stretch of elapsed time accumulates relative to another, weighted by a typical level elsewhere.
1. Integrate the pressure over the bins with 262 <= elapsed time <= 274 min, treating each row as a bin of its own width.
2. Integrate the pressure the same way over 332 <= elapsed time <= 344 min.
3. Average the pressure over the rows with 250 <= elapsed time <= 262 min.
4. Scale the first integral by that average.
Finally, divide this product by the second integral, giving 176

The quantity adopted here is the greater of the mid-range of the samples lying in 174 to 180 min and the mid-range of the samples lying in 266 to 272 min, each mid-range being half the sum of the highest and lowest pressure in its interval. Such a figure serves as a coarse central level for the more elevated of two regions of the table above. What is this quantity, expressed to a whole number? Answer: 178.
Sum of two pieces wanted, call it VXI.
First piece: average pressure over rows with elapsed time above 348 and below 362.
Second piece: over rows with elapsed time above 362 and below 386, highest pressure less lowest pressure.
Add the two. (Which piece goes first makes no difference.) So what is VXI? 208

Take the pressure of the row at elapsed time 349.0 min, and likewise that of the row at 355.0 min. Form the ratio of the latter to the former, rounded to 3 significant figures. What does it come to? 1.06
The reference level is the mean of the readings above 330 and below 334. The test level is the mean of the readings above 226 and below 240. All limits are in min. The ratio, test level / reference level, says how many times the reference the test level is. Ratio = 0.81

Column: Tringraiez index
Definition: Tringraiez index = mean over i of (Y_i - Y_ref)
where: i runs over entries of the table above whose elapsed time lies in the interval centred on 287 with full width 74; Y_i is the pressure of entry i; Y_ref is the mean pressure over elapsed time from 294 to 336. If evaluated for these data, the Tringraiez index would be -11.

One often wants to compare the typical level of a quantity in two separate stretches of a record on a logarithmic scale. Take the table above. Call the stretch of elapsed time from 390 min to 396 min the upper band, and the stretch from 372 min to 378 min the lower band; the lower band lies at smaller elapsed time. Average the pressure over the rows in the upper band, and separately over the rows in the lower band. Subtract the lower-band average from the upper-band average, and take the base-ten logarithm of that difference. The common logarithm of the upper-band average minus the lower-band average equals 0.5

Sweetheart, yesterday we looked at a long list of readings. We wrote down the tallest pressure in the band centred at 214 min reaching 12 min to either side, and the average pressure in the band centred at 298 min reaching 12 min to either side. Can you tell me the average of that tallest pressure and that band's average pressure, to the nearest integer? 163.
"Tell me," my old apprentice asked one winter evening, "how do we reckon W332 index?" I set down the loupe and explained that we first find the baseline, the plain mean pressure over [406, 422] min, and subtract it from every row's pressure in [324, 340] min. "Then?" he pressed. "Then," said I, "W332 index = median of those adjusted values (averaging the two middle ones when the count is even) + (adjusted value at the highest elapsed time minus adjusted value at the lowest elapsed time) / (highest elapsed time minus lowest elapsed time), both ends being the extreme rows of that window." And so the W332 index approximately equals 7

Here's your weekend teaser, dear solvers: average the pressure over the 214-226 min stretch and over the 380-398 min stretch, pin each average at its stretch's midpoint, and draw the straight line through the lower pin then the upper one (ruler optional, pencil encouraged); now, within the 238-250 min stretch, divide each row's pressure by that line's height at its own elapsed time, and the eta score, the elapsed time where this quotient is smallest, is 239.0 min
